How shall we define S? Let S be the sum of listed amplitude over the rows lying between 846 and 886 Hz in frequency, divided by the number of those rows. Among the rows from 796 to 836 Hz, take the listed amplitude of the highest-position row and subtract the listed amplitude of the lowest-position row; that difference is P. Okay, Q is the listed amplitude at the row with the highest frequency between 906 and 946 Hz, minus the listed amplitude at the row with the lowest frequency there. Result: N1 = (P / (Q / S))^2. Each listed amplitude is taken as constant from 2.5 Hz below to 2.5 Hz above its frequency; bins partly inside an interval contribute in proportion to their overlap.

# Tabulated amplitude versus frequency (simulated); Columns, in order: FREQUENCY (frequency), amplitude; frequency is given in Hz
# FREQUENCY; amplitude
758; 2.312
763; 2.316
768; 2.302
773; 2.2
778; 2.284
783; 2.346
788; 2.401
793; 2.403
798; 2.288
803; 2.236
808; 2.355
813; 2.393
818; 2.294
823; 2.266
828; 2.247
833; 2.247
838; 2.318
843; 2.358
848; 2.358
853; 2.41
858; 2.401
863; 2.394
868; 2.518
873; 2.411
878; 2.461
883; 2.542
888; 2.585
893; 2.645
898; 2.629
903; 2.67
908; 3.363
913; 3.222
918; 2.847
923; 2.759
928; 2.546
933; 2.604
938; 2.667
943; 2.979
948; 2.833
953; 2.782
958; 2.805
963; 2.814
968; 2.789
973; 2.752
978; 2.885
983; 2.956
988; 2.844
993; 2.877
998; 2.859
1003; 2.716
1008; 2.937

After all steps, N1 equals 0.1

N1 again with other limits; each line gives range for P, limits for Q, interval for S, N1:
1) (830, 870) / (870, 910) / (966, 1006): 0.7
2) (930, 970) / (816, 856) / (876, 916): 19.4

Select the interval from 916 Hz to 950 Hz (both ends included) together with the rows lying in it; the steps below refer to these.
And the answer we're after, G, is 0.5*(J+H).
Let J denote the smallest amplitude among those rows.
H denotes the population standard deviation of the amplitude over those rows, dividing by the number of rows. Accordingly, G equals 1.34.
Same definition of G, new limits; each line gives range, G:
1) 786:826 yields 1.15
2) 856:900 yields 1.24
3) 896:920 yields 1.46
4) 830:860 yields 1.15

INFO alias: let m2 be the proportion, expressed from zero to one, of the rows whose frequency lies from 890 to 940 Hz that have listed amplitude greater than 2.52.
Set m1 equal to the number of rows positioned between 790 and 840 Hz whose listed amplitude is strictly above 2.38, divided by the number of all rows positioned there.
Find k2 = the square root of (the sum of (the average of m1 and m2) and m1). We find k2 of 0.9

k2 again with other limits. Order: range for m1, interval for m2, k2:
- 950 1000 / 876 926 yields 1.4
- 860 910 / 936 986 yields 1.4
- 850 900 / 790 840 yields 1.2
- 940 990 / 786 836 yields 1.2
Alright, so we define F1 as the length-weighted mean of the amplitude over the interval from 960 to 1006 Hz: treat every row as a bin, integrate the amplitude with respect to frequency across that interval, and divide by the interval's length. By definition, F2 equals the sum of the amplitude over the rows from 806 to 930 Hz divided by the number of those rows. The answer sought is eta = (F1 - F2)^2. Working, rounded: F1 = 2.83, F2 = 2.53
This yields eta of 0.092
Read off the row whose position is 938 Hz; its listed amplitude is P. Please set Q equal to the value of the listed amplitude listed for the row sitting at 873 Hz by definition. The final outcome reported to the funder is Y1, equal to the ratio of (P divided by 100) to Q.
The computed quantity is 0.0111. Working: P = 2.667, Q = 2.411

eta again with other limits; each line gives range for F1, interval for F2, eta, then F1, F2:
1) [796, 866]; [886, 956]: 0.218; 2.33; 2.80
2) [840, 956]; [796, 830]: 0.125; 2.65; 2.30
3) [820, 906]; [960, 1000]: 0.163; 2.44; 2.85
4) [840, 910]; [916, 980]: 0.052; 2.55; 2.77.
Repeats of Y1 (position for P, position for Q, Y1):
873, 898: 0.0092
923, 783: 0.0118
